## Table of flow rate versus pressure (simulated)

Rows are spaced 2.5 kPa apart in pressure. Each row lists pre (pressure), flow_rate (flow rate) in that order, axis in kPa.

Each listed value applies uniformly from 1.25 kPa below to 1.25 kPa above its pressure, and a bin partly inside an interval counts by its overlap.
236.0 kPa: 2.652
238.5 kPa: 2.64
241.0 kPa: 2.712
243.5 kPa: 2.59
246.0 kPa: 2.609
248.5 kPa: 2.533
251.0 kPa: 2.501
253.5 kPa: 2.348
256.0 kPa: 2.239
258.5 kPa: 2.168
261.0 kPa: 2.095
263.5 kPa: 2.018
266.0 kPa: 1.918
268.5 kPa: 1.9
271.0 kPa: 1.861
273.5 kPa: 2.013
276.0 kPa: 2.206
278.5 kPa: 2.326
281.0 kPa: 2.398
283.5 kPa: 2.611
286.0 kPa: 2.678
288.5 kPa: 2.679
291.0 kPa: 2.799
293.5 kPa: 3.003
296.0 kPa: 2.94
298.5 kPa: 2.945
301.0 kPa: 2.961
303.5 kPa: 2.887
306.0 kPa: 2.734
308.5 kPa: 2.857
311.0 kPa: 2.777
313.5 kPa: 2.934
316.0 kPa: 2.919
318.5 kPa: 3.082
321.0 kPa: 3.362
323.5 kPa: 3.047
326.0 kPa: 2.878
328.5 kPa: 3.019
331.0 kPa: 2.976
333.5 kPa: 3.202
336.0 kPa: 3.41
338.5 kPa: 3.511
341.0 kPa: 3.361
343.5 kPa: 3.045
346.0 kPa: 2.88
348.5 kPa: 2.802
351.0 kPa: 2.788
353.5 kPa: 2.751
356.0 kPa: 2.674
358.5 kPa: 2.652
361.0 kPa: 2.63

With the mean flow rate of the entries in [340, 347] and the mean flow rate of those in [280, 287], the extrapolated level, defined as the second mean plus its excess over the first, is 2.03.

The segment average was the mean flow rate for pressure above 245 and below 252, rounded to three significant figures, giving 2.55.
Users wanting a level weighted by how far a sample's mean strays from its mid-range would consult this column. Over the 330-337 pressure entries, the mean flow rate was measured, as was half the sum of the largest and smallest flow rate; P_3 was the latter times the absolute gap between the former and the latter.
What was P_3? 0.010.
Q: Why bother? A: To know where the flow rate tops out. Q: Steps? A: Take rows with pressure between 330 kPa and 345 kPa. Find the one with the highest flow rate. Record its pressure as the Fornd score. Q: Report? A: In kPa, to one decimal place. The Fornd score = 338.5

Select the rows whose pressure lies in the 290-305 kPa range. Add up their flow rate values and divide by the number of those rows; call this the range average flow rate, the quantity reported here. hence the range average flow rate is 2.92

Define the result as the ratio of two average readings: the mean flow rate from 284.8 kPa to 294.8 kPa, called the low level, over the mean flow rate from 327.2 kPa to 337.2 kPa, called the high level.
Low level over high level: 0.89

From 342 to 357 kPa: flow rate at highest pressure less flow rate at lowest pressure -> -0.37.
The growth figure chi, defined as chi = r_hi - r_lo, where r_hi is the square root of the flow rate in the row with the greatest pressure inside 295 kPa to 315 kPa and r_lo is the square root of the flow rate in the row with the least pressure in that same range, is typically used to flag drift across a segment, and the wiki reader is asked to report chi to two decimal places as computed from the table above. 0.00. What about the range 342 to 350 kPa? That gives -0.07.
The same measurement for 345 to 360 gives -0.07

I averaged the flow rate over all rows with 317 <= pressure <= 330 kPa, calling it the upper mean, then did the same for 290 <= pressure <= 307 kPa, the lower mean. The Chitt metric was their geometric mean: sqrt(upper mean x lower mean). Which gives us 3.0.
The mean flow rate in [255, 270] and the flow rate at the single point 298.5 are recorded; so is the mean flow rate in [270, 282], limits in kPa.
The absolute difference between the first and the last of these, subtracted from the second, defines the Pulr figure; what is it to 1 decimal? 2.8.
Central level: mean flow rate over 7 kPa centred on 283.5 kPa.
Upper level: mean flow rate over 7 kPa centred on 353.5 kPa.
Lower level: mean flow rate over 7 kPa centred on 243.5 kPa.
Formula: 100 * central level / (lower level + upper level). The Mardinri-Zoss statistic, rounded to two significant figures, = 48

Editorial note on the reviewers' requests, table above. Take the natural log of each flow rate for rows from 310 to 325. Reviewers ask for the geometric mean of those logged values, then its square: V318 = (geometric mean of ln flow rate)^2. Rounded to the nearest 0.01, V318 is 1.21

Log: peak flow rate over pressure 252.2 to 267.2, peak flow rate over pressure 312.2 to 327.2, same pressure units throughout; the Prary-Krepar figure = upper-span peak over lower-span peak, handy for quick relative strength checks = 1.43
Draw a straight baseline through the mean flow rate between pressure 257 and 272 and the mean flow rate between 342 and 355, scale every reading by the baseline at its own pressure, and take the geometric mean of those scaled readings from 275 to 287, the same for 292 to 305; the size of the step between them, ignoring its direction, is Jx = 0.131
